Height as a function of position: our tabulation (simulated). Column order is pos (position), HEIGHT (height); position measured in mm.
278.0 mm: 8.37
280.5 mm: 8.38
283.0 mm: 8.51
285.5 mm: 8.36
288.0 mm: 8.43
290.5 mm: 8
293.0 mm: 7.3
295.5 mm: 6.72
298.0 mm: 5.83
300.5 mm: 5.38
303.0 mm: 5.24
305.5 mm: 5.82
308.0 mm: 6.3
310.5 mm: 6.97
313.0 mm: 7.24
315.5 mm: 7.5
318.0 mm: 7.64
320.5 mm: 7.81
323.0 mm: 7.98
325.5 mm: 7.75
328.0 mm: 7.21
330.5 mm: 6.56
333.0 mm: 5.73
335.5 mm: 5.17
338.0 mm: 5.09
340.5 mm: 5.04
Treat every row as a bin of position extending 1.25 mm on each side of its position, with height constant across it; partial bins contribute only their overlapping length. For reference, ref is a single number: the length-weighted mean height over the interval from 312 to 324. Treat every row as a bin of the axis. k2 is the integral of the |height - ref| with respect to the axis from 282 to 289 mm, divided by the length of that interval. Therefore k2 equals 0.80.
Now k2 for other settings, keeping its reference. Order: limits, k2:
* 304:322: 0.67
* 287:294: 0.49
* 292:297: 0.70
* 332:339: 2.31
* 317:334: 0.57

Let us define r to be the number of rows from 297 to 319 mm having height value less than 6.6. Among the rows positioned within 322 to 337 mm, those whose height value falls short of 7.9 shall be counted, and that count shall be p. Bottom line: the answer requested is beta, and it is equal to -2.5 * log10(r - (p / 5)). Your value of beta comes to -1.51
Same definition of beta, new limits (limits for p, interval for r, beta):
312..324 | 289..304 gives -0.86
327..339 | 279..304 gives -0.75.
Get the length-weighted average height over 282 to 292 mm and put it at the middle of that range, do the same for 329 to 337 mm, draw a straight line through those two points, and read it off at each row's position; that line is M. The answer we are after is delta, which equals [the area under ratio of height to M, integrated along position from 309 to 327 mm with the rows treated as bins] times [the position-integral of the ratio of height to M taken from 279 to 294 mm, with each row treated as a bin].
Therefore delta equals 302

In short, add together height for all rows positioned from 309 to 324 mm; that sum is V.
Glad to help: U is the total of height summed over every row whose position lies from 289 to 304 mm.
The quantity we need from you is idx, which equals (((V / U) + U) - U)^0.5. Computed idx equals 1.08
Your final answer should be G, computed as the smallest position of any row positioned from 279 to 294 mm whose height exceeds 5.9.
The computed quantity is 280.5 mm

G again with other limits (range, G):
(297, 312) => 308.0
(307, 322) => 308.0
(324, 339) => 325.5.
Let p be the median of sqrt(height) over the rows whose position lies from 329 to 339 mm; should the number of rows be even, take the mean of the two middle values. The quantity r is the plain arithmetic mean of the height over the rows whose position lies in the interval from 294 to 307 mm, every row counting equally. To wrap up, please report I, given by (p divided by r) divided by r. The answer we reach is 0.069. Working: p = 2.3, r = 5.8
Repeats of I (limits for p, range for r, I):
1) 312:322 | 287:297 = 0.047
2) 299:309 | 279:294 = 0.036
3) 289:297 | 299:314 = 0.071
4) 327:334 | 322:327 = 0.041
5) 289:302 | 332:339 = 0.091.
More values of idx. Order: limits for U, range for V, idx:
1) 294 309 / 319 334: 1.10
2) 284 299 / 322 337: 0.95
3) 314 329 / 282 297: 1.02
